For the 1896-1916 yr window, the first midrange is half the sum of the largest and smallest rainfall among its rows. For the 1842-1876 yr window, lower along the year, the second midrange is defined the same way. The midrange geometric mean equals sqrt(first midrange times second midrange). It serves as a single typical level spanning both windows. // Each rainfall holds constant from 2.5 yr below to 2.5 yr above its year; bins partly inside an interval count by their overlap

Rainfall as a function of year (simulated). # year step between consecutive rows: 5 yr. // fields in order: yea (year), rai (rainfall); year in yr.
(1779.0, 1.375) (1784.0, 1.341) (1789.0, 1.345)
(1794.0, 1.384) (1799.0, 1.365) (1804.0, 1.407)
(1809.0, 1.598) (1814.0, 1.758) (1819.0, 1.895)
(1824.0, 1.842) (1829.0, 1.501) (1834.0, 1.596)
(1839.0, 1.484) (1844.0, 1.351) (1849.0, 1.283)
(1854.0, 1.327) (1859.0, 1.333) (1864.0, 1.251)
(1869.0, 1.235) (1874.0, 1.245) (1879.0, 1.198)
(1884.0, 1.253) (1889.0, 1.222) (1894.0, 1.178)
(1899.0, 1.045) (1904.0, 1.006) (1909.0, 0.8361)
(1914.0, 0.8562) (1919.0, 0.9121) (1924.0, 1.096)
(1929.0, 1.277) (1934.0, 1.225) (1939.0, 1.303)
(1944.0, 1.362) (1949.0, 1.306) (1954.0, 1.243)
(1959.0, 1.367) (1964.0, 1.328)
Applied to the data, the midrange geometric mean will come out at 1.10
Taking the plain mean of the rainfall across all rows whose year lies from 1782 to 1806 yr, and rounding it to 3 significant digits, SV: 1.37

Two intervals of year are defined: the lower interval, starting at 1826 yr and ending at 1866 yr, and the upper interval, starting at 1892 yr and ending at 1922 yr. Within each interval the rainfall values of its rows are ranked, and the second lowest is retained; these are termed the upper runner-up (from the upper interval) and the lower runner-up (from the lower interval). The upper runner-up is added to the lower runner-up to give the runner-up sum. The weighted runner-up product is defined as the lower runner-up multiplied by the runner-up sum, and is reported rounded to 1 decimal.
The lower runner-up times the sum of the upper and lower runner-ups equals 2.7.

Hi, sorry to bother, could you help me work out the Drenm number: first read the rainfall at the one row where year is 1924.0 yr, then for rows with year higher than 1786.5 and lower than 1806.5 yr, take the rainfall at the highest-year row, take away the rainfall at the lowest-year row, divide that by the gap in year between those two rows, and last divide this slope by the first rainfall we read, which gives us 0.004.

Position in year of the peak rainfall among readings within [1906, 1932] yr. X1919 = 1929.0 yr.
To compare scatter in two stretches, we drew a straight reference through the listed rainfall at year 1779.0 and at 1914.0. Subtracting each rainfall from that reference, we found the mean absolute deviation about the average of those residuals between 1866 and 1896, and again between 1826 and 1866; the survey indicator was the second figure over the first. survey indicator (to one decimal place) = 2.7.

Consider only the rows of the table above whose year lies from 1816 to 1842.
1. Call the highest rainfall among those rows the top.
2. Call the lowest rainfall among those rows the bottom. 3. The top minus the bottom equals 0.41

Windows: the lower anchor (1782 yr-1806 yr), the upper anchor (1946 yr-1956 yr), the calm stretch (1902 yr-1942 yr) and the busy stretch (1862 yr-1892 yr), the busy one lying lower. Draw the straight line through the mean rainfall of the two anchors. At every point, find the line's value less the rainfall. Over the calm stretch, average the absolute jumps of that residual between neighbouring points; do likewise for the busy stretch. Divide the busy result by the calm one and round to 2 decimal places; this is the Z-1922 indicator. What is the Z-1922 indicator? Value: 0.29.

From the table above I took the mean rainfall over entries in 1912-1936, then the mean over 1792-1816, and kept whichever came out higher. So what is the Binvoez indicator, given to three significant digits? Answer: 1.50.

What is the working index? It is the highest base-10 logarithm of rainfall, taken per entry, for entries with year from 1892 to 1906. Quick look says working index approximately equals 0.071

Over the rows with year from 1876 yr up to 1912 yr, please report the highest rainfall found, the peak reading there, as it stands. 1.253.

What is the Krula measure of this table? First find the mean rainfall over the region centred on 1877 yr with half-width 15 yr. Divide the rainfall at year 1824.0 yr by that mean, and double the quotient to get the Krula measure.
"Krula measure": 2.99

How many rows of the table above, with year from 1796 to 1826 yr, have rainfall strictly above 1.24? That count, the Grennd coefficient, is 6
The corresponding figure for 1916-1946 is 3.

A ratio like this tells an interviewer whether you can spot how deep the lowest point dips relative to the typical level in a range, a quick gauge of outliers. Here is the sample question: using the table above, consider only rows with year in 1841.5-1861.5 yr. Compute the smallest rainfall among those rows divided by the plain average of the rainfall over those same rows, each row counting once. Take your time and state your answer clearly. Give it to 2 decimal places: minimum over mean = 0.97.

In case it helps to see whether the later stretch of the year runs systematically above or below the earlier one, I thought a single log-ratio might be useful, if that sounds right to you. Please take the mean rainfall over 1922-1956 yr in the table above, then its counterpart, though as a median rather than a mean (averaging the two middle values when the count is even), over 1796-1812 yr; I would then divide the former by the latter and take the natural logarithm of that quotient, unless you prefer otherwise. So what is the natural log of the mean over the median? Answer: -0.11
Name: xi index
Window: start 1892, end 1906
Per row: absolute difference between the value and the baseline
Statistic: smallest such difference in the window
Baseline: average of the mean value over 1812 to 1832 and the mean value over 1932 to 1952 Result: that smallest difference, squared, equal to 0.12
